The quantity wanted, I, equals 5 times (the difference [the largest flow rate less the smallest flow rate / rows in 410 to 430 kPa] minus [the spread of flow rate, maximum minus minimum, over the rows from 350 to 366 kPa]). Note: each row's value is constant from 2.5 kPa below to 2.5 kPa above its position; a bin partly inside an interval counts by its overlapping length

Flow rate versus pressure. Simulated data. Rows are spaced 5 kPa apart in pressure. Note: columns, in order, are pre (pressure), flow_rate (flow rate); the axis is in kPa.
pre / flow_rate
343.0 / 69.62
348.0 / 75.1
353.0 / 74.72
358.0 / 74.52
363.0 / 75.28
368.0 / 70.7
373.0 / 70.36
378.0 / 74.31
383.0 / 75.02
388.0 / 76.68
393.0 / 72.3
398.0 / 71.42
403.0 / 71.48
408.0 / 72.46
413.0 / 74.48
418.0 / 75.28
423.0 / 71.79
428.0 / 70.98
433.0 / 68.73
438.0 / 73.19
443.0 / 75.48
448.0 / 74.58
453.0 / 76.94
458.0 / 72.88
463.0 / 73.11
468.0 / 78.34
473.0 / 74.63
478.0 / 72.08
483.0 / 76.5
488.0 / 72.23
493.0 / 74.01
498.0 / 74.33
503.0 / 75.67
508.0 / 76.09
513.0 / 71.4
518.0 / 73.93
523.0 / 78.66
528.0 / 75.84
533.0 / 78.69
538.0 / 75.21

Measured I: 18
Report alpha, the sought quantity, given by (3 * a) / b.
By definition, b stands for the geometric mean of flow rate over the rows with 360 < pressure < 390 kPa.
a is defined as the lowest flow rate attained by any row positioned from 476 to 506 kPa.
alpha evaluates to 2.93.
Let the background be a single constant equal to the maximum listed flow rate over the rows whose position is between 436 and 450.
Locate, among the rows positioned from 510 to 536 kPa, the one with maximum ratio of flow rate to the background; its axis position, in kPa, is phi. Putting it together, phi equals 533.0 kPa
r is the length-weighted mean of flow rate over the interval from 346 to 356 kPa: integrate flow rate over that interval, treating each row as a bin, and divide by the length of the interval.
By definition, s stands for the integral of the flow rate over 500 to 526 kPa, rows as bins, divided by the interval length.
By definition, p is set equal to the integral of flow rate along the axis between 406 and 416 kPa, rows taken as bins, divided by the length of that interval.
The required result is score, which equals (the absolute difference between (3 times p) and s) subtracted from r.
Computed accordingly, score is -70.8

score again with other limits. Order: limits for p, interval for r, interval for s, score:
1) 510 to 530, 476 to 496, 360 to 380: -78.5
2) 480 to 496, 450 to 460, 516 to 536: -70.7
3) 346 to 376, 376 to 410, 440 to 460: -71.9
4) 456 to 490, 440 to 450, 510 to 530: -73.0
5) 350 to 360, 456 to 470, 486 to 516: -75.2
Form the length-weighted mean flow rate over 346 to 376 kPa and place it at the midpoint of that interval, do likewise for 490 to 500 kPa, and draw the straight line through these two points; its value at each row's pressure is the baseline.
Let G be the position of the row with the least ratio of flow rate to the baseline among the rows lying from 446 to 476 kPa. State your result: 458.0 kPa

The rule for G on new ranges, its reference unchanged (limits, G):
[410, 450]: 433.0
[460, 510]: 478.0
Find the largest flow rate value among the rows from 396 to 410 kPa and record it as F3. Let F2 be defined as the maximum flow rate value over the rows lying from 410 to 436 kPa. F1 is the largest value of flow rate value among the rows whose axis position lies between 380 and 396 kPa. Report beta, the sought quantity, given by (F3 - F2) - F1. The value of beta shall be -79.5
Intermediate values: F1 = 76.68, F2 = 75.28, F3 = 72.46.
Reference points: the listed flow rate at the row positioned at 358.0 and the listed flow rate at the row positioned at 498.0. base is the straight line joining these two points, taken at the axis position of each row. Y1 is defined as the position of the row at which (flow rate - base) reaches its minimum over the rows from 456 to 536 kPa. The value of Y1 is 513.0 kPa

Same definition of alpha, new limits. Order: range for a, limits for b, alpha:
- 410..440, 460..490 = 2.77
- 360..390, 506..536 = 2.79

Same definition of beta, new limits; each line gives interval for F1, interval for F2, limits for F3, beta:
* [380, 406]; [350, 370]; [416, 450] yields -76.5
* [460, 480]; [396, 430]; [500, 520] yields -77.5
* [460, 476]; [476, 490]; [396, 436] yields -79.6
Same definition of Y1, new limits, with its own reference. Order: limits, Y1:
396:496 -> 433.0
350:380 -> 373.0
